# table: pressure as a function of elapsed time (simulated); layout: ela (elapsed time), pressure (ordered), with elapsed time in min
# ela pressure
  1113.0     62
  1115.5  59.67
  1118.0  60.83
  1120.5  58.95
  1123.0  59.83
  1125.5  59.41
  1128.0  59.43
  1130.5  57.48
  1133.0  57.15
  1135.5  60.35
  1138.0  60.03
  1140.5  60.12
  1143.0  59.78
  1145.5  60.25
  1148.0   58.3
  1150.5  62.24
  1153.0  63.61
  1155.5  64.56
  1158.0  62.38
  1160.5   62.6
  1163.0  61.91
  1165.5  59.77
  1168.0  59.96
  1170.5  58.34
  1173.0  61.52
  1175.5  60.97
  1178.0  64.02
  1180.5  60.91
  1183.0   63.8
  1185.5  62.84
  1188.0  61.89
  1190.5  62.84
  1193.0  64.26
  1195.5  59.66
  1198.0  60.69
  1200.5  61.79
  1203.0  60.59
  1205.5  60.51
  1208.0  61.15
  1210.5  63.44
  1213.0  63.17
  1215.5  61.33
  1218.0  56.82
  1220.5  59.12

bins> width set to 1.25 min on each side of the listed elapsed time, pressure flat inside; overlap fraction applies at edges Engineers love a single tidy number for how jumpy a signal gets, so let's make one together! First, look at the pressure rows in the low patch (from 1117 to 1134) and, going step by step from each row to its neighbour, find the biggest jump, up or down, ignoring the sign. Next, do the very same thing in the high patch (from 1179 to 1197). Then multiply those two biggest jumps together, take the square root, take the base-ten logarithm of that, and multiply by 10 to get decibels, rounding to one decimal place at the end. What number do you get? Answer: 4.8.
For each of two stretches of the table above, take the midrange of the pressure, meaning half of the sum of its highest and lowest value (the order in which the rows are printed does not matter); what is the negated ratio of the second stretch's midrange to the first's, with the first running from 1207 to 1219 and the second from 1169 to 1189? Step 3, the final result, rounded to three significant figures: -1.02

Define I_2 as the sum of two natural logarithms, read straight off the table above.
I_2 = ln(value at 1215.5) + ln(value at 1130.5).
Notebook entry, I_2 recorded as 8.17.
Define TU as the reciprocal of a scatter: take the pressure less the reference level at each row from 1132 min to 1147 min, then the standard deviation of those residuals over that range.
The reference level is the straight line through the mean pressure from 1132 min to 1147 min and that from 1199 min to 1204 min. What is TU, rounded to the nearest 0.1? 0.9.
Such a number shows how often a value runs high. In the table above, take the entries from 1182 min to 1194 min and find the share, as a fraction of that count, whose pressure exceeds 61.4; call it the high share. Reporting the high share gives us 1.0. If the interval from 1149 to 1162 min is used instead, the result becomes 1.0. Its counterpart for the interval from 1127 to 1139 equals 0.0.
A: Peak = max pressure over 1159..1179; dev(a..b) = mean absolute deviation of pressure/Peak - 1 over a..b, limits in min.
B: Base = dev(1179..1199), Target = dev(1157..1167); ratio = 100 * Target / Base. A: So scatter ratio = 72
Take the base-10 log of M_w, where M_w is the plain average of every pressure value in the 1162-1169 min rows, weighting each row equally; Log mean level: 1.78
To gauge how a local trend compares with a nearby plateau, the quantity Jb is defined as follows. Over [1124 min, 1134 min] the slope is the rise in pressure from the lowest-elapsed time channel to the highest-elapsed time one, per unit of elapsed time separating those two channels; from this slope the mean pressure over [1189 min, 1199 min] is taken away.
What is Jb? -62.2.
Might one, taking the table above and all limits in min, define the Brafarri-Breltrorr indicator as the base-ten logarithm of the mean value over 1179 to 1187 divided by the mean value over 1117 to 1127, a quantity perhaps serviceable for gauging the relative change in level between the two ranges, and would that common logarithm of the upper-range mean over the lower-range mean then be 0.020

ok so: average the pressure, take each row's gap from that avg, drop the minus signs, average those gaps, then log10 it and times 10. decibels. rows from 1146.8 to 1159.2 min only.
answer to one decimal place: 2.0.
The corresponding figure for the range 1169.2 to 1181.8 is 1.1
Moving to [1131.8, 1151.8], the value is 0.1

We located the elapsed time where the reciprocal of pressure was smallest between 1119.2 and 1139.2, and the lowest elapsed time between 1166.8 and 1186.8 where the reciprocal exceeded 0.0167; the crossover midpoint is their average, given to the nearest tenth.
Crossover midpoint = 1153.0 min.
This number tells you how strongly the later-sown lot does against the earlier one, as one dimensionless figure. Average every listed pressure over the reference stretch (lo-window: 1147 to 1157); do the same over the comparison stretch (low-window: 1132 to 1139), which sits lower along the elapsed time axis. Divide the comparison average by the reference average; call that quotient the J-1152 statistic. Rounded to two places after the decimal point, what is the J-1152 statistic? 0.95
